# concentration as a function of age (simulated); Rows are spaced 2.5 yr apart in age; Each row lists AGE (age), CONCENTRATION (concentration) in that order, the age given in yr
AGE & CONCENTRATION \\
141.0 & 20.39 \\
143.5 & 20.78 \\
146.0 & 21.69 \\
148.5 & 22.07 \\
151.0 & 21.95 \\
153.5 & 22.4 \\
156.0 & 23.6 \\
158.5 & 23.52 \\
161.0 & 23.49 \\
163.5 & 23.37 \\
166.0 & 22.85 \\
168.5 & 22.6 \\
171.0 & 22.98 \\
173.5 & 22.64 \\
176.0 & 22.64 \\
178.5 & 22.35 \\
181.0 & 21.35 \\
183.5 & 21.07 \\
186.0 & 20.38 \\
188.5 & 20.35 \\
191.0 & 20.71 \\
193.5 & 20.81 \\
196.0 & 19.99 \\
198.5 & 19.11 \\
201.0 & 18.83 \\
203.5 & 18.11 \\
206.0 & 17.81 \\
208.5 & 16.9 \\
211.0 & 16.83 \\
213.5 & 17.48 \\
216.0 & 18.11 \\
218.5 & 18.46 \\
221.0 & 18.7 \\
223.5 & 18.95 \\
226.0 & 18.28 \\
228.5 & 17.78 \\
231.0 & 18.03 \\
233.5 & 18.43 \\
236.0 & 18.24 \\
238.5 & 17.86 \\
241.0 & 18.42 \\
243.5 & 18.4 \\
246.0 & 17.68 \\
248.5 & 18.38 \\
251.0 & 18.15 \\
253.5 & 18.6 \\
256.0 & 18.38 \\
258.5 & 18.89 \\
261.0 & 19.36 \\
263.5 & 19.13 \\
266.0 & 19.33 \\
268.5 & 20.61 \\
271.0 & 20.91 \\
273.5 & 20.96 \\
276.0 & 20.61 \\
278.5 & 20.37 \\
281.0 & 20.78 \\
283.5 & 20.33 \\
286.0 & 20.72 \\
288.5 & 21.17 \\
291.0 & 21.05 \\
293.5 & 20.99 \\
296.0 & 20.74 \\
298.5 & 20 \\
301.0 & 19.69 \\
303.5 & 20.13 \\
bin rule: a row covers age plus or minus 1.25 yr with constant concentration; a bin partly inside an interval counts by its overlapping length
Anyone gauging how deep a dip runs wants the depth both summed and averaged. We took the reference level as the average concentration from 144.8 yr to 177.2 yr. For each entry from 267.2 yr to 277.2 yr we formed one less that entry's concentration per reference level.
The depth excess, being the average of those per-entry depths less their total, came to -0.3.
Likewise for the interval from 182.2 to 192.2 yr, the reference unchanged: -0.3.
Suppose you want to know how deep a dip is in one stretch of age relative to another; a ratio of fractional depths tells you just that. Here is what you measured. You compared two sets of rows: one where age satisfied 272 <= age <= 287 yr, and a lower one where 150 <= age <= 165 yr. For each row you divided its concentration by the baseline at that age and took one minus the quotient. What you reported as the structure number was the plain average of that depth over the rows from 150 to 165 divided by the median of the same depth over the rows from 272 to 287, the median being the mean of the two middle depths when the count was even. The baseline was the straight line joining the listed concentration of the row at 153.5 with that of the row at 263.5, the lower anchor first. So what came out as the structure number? 0.3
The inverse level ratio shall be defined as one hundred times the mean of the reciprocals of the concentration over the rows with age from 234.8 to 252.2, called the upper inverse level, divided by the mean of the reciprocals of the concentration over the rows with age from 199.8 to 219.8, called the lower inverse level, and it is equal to 98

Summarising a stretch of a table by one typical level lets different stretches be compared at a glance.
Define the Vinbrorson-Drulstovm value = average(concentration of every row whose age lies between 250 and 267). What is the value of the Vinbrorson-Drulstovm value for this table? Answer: 18.8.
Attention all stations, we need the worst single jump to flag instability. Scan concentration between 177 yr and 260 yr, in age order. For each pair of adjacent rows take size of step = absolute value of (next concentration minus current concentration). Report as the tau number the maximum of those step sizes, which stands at 1.0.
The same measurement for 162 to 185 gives 1.0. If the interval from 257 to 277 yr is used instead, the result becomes 1.3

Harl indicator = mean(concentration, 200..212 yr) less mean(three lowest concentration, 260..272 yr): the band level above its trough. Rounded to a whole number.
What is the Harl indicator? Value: -2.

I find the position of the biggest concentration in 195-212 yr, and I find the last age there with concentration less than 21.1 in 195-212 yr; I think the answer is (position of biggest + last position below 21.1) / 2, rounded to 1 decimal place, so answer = 203.5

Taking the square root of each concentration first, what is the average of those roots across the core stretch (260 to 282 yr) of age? 4.50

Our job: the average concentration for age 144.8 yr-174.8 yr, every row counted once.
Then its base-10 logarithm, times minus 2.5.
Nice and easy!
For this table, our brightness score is -3.39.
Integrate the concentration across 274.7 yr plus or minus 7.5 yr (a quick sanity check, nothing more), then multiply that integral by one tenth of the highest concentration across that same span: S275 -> 651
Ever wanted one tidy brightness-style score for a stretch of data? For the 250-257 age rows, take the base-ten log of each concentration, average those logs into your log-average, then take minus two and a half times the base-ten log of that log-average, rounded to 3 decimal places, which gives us -0.255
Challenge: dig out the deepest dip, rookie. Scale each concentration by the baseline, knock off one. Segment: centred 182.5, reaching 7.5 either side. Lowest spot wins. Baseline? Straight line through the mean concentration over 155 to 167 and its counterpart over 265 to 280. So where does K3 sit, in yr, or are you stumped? 186.0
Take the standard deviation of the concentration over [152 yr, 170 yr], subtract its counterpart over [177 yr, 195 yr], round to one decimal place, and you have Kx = -0.2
